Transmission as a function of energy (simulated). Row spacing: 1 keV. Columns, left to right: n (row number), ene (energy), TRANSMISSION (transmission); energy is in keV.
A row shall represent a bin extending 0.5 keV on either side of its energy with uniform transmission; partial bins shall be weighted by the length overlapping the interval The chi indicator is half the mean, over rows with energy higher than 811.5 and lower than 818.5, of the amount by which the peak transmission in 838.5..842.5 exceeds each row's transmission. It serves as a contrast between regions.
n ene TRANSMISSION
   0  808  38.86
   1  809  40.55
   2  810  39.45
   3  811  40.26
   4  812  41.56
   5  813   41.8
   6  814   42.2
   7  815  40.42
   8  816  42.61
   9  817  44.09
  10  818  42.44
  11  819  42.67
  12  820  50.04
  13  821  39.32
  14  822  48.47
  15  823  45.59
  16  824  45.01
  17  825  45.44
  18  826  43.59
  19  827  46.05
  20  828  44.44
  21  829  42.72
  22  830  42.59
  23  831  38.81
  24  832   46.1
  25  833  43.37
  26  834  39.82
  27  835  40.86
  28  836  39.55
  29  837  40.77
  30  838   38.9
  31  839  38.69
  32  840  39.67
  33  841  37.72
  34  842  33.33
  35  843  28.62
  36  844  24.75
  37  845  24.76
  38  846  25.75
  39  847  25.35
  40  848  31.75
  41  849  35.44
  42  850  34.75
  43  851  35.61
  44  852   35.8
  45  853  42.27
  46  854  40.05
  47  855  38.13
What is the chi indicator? -1.2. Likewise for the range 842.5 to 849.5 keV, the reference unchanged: 5.8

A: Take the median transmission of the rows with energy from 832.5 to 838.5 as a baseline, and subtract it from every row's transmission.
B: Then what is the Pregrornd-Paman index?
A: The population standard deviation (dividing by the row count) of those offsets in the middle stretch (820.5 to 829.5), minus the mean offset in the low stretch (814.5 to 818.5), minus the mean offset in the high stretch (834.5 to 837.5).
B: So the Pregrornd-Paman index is 0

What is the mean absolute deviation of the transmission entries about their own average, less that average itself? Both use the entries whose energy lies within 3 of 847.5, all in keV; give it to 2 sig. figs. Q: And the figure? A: -25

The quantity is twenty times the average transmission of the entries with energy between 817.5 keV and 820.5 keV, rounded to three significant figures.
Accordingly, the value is 901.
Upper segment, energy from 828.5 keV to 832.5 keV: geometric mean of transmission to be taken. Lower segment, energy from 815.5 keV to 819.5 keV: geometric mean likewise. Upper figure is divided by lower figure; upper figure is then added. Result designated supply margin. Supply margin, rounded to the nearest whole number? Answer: 43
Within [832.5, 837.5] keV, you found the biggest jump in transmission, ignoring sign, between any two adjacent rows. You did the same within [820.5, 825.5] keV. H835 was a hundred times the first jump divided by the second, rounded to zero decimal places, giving 39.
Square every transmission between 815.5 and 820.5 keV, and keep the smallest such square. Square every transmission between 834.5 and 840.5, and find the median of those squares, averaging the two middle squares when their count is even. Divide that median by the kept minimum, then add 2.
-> 2.9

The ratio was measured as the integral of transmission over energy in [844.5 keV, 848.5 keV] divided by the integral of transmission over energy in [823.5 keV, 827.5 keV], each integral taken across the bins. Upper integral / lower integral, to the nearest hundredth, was 0.60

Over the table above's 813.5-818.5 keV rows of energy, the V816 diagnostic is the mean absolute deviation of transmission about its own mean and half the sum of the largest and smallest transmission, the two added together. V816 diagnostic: 43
